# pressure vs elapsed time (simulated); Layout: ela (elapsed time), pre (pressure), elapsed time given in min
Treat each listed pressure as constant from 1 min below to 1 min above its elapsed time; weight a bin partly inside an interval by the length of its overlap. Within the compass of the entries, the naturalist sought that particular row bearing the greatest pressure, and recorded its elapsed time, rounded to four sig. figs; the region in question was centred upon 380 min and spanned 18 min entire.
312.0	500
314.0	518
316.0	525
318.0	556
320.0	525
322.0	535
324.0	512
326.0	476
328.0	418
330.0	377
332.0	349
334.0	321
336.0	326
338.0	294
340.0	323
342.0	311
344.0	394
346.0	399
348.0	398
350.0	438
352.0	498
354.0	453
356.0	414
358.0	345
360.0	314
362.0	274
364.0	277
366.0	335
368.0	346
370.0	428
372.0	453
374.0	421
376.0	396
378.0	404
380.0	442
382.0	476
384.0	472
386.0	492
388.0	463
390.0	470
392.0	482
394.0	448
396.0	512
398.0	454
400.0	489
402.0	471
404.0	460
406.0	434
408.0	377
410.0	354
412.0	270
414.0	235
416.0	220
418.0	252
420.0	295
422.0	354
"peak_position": 386.0 min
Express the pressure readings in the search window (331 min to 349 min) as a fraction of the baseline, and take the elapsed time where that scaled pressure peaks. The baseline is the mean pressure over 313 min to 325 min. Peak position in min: 346.0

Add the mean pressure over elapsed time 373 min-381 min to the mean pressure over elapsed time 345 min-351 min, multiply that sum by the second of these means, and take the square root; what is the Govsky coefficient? 584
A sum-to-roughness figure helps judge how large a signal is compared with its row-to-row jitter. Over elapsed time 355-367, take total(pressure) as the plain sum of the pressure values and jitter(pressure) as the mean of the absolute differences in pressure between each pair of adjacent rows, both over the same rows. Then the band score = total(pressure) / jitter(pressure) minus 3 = 46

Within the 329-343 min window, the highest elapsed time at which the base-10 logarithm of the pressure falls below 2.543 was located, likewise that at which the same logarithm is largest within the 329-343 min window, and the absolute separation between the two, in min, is 12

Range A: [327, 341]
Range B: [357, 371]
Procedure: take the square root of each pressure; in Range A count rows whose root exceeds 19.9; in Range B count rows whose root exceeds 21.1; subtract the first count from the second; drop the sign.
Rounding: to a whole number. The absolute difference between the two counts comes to 1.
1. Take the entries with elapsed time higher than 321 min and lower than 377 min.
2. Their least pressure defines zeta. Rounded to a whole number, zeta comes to 274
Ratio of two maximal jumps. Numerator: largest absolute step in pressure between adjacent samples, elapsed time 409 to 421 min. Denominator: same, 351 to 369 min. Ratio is 1.2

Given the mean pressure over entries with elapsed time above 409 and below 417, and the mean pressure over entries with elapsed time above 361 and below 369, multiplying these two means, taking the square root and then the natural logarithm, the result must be 5.66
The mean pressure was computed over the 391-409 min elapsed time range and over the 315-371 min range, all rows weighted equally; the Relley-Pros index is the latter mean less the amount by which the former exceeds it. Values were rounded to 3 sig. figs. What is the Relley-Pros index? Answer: 339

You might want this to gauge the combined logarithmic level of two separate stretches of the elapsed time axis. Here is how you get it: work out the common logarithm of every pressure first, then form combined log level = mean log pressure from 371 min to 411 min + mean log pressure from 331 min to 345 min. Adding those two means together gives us 5.17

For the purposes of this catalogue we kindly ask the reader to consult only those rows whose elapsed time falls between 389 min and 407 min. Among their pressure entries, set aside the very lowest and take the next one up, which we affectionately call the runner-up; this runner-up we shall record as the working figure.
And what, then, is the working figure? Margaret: 448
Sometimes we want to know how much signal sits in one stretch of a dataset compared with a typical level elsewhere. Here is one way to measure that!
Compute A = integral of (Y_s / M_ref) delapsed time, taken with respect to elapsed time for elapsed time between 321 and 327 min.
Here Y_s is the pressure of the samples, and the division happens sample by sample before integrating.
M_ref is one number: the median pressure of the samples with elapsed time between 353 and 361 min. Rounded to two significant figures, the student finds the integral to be 8.0 min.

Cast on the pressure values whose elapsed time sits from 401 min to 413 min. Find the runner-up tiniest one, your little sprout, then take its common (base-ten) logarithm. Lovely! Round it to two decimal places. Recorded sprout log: 2.55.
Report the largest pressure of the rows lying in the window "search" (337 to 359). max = 498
